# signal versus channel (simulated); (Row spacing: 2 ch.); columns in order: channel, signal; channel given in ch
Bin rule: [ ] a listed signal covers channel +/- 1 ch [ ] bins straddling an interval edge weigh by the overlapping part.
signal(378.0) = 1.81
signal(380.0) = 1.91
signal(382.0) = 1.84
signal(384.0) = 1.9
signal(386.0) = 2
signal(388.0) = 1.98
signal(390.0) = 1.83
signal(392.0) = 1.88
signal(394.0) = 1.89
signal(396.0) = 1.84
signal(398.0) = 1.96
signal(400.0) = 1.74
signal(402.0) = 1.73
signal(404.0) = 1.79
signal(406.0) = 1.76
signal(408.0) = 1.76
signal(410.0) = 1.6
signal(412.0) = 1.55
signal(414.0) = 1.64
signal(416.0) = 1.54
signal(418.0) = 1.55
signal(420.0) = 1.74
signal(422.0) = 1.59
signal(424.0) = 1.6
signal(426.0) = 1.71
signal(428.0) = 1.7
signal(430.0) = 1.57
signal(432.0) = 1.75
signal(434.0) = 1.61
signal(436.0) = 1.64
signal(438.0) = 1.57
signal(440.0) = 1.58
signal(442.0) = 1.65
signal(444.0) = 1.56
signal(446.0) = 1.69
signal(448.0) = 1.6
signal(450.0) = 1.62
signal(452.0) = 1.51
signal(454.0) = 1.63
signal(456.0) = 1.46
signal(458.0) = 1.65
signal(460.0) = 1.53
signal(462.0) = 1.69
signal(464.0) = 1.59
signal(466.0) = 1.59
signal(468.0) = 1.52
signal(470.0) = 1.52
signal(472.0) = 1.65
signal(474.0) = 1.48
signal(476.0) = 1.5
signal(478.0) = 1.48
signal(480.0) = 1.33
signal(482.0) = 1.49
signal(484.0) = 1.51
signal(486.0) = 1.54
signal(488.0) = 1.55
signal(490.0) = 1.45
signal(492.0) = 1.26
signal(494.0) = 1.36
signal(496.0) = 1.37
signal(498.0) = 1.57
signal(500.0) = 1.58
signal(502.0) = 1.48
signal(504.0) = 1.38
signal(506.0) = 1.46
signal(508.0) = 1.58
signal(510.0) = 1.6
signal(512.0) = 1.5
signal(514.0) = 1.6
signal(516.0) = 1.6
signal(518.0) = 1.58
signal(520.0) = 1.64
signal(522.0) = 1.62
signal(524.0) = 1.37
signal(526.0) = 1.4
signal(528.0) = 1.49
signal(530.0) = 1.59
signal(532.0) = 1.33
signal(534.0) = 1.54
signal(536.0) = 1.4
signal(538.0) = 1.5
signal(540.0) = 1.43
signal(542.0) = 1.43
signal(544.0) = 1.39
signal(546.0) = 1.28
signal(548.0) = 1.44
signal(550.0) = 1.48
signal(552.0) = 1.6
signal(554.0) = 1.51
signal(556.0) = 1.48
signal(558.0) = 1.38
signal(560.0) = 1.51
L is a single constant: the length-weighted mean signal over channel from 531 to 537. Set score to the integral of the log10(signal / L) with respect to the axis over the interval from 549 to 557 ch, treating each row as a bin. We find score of 0.2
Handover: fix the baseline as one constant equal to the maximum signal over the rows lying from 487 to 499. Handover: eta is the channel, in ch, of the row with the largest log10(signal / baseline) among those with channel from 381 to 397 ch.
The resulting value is 386.0 ch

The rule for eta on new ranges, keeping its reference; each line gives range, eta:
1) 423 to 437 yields 432.0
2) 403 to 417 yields 404.0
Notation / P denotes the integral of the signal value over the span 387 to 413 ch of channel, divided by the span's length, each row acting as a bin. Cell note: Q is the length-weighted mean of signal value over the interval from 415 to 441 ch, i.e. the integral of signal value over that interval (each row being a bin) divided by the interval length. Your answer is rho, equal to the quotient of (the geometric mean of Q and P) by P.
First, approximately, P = 1.79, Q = 1.63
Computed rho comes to 0.95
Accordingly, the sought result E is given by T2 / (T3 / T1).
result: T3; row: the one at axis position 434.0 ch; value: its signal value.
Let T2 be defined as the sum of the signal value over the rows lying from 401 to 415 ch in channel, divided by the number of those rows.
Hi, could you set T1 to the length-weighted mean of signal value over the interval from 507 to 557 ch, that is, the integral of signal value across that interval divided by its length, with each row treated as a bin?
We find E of 1.57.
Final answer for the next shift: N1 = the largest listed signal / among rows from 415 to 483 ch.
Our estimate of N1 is 1.75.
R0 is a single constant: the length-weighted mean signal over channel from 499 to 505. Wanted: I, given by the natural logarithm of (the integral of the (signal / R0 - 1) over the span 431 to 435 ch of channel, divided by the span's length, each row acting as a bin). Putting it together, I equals -2.0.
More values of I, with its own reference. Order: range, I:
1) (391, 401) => -1.4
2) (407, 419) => -2.5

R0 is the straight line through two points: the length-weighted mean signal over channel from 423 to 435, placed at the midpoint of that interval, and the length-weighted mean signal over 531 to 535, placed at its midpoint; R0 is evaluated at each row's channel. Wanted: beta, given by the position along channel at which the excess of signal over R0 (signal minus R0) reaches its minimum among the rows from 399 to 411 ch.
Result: 410.0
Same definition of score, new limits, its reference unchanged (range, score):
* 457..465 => 0.4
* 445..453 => 0.4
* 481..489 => 0.2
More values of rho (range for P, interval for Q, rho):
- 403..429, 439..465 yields 0.98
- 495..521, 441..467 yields 1.02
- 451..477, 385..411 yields 1.08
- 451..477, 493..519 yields 0.98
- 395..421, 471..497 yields 0.92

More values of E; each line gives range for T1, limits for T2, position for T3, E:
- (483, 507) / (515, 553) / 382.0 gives 1.17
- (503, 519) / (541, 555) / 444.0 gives 1.43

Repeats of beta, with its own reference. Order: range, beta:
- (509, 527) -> 524.0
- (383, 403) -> 402.0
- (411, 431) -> 416.0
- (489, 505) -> 492.0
